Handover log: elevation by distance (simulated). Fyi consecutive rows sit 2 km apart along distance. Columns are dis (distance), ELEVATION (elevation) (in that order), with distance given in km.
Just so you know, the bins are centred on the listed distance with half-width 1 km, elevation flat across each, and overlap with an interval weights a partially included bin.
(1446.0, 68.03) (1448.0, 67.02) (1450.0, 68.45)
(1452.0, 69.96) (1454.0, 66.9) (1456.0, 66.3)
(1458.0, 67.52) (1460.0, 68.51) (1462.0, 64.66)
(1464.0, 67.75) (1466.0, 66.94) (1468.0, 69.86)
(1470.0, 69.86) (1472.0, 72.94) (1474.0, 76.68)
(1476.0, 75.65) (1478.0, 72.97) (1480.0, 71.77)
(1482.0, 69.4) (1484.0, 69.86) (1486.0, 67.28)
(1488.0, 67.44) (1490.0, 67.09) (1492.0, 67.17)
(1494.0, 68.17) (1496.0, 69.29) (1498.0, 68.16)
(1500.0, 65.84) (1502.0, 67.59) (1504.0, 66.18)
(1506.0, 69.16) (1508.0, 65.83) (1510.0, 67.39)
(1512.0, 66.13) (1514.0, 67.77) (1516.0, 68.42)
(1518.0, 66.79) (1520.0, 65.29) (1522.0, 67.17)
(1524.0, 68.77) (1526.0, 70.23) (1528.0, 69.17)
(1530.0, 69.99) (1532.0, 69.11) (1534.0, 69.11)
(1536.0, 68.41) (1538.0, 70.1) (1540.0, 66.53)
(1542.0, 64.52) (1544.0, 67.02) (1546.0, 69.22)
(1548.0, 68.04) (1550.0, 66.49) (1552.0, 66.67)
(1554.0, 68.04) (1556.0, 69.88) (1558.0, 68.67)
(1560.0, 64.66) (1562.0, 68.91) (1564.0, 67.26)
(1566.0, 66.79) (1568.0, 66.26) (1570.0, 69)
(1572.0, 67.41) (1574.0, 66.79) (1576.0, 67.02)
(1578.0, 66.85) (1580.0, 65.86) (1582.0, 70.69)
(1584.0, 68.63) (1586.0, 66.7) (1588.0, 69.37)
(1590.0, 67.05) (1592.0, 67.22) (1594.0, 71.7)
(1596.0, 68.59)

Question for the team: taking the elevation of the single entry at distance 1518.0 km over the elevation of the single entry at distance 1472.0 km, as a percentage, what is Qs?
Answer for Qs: 92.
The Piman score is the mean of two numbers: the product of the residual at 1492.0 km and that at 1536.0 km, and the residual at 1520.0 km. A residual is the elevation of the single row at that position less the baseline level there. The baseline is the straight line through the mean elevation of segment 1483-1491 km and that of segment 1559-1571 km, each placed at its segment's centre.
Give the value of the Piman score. -1.5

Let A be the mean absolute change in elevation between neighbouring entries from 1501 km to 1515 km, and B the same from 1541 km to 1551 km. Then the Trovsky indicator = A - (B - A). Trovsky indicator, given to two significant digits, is 2.2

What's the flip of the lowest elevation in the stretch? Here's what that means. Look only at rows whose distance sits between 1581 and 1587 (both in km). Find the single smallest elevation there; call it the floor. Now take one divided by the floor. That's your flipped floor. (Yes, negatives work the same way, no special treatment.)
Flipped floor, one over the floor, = 0.0150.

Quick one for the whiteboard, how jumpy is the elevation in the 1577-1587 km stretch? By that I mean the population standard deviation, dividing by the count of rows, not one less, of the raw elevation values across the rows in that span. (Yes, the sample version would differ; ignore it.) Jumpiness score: 1.7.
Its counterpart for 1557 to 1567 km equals 1.5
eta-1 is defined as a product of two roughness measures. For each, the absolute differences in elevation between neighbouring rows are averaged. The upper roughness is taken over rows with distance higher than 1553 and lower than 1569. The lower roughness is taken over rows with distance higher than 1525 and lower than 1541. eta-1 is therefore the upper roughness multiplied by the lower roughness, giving 2.5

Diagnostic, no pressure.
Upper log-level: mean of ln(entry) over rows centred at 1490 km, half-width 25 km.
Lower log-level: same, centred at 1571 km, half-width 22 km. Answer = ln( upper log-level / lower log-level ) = 0.005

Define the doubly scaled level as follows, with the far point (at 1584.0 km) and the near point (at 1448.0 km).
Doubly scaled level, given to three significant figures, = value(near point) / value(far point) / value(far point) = 0.0142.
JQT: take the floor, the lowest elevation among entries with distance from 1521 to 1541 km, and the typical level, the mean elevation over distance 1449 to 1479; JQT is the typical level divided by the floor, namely 1.05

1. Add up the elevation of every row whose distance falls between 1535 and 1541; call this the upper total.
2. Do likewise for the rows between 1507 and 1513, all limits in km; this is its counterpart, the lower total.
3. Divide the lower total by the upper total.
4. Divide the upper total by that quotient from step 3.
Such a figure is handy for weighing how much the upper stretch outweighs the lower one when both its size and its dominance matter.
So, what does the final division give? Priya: 211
